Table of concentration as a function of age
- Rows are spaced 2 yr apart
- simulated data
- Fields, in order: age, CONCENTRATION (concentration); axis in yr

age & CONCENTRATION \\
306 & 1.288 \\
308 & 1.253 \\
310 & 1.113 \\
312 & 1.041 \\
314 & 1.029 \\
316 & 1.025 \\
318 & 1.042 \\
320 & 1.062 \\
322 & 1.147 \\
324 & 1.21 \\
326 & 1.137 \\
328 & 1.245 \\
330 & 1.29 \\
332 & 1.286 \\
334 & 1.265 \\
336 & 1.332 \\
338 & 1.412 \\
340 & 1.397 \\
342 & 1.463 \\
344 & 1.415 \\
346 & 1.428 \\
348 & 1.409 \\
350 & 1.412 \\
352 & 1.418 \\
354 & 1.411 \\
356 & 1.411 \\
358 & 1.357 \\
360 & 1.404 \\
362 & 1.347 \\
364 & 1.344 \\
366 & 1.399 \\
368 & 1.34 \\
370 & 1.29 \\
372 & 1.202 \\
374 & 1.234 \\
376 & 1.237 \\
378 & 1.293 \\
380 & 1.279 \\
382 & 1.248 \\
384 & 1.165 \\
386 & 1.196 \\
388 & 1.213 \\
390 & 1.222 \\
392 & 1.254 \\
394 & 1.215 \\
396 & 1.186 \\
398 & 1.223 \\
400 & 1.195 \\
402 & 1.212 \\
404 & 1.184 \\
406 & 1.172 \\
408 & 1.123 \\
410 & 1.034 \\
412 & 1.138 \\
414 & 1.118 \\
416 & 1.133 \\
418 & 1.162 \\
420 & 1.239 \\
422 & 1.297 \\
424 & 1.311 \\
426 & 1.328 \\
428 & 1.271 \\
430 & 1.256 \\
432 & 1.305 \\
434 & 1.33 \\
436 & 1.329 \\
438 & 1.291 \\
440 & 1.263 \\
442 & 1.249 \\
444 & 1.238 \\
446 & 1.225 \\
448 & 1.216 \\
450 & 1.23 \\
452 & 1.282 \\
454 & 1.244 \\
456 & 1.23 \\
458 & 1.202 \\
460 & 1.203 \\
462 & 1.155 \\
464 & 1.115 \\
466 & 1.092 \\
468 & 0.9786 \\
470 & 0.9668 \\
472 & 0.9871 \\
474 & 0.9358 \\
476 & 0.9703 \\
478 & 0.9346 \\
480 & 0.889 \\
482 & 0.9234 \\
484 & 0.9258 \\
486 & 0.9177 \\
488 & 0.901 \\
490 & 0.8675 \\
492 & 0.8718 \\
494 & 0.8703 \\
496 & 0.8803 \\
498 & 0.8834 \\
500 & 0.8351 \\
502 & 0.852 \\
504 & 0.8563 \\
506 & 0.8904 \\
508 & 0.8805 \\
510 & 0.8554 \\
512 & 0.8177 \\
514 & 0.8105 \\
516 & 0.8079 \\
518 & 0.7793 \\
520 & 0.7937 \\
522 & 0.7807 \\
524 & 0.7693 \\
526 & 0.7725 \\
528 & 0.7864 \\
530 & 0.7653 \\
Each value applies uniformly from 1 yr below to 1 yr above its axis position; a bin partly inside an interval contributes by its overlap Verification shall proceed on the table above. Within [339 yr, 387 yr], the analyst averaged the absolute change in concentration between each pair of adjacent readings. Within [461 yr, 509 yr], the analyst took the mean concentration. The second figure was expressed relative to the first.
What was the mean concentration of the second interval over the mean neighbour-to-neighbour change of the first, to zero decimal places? 26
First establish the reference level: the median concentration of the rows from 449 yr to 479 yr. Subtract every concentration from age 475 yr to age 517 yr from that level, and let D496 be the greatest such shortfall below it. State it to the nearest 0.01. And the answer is 0.31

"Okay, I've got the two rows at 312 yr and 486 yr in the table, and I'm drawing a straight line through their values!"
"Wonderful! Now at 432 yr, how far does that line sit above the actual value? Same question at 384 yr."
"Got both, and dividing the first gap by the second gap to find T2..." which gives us 2.0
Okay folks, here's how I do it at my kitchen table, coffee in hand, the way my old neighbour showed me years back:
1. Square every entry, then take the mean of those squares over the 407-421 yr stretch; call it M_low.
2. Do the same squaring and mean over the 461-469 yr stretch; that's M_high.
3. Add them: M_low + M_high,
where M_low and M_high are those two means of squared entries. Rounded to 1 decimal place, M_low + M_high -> 2.5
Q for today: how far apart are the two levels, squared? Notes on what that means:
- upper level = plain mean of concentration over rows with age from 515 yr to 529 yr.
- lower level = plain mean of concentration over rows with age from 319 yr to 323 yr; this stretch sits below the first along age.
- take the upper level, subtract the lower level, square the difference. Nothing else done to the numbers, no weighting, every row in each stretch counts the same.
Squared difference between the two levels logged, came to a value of 0.10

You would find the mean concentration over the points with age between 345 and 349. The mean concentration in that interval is 1.4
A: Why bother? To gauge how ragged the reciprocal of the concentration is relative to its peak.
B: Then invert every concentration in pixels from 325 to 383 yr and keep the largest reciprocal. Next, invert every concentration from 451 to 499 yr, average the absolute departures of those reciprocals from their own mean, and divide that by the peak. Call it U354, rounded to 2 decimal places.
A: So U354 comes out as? 0.13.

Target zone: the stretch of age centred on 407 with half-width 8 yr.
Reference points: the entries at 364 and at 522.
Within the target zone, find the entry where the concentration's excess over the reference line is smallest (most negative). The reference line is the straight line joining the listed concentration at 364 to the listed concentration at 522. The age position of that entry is 410 yr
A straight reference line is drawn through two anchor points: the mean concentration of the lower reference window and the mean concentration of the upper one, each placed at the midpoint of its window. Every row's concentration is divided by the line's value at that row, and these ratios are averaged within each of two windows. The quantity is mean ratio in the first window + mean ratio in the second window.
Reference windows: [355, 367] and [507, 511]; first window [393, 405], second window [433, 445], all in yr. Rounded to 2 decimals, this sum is 2.12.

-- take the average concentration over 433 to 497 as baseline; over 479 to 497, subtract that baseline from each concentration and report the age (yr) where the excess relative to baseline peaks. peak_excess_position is 484 yr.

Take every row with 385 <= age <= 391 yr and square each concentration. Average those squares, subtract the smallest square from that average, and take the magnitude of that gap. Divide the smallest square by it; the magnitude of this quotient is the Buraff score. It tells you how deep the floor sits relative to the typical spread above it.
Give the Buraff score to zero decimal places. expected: 41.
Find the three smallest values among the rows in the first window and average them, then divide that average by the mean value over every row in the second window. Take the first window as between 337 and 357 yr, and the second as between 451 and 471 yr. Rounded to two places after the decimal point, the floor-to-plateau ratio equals 1.23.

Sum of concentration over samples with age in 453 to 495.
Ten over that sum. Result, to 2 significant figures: 0.47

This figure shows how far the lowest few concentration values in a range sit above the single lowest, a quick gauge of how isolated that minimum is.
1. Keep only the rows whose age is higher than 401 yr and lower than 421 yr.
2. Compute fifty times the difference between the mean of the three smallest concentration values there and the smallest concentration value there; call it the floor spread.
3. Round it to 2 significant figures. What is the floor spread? 2.9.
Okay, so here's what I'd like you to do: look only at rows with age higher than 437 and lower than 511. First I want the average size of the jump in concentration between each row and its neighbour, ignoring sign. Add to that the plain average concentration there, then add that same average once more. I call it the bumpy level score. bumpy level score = 2.08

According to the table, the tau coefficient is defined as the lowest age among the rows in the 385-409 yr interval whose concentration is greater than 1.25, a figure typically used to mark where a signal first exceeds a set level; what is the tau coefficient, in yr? 392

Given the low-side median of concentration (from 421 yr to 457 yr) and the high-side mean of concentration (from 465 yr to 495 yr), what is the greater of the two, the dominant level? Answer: 1.27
